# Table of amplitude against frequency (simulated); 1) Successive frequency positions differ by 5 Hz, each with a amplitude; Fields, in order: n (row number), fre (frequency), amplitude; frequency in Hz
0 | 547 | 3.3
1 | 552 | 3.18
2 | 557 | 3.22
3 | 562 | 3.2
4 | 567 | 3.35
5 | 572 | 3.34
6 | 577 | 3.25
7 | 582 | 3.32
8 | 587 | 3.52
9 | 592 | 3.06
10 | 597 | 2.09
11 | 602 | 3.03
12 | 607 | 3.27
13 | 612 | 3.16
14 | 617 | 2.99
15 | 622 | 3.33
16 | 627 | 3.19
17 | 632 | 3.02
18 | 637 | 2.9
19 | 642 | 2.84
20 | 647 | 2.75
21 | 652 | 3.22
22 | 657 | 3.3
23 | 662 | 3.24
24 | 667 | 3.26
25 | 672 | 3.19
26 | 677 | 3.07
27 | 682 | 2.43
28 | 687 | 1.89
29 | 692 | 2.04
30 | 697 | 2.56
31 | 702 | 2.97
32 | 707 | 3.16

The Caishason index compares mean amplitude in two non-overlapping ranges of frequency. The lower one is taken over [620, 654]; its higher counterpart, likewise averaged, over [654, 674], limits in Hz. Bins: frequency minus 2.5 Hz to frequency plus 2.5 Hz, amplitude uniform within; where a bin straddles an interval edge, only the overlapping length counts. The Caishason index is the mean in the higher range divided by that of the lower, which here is 1.07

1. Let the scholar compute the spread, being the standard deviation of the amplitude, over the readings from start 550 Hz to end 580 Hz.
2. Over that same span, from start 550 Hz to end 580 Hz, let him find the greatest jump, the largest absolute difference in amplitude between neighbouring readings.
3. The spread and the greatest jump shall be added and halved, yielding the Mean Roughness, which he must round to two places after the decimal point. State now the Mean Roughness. 0.11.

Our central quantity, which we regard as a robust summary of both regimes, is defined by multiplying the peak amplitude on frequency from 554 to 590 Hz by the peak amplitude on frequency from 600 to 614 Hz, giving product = 11.5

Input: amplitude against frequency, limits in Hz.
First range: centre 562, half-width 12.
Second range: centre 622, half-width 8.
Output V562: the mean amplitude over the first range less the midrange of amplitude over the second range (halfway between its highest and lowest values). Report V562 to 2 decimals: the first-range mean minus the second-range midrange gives 0.10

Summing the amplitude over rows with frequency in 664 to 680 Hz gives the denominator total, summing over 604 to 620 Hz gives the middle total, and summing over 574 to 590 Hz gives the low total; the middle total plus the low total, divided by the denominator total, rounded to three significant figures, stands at 2.05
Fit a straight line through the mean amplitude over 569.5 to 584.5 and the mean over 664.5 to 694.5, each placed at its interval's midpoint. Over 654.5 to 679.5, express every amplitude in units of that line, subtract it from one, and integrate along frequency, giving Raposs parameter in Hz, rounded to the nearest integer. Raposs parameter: -4 Hz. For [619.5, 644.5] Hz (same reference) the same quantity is -1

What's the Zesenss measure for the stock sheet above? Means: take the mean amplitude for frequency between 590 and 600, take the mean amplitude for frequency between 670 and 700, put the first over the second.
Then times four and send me 4.07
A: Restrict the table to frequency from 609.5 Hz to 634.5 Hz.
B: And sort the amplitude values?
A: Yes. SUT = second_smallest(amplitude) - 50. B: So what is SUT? -47.0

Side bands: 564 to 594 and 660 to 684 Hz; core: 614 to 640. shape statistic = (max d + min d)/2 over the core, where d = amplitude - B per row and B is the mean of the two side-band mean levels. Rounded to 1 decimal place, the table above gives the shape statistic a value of -0.1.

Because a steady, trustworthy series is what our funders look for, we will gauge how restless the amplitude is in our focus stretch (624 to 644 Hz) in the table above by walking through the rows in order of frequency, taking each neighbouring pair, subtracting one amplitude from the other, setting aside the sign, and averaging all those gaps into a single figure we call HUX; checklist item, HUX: 0.12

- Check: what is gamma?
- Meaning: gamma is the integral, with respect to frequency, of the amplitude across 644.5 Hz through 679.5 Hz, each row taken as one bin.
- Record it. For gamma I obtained 110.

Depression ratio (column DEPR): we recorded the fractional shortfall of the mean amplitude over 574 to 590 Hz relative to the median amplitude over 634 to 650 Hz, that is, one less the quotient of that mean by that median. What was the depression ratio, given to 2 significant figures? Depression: -0.18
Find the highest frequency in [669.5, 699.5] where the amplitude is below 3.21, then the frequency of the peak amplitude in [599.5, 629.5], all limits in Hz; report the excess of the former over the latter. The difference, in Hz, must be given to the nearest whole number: 75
